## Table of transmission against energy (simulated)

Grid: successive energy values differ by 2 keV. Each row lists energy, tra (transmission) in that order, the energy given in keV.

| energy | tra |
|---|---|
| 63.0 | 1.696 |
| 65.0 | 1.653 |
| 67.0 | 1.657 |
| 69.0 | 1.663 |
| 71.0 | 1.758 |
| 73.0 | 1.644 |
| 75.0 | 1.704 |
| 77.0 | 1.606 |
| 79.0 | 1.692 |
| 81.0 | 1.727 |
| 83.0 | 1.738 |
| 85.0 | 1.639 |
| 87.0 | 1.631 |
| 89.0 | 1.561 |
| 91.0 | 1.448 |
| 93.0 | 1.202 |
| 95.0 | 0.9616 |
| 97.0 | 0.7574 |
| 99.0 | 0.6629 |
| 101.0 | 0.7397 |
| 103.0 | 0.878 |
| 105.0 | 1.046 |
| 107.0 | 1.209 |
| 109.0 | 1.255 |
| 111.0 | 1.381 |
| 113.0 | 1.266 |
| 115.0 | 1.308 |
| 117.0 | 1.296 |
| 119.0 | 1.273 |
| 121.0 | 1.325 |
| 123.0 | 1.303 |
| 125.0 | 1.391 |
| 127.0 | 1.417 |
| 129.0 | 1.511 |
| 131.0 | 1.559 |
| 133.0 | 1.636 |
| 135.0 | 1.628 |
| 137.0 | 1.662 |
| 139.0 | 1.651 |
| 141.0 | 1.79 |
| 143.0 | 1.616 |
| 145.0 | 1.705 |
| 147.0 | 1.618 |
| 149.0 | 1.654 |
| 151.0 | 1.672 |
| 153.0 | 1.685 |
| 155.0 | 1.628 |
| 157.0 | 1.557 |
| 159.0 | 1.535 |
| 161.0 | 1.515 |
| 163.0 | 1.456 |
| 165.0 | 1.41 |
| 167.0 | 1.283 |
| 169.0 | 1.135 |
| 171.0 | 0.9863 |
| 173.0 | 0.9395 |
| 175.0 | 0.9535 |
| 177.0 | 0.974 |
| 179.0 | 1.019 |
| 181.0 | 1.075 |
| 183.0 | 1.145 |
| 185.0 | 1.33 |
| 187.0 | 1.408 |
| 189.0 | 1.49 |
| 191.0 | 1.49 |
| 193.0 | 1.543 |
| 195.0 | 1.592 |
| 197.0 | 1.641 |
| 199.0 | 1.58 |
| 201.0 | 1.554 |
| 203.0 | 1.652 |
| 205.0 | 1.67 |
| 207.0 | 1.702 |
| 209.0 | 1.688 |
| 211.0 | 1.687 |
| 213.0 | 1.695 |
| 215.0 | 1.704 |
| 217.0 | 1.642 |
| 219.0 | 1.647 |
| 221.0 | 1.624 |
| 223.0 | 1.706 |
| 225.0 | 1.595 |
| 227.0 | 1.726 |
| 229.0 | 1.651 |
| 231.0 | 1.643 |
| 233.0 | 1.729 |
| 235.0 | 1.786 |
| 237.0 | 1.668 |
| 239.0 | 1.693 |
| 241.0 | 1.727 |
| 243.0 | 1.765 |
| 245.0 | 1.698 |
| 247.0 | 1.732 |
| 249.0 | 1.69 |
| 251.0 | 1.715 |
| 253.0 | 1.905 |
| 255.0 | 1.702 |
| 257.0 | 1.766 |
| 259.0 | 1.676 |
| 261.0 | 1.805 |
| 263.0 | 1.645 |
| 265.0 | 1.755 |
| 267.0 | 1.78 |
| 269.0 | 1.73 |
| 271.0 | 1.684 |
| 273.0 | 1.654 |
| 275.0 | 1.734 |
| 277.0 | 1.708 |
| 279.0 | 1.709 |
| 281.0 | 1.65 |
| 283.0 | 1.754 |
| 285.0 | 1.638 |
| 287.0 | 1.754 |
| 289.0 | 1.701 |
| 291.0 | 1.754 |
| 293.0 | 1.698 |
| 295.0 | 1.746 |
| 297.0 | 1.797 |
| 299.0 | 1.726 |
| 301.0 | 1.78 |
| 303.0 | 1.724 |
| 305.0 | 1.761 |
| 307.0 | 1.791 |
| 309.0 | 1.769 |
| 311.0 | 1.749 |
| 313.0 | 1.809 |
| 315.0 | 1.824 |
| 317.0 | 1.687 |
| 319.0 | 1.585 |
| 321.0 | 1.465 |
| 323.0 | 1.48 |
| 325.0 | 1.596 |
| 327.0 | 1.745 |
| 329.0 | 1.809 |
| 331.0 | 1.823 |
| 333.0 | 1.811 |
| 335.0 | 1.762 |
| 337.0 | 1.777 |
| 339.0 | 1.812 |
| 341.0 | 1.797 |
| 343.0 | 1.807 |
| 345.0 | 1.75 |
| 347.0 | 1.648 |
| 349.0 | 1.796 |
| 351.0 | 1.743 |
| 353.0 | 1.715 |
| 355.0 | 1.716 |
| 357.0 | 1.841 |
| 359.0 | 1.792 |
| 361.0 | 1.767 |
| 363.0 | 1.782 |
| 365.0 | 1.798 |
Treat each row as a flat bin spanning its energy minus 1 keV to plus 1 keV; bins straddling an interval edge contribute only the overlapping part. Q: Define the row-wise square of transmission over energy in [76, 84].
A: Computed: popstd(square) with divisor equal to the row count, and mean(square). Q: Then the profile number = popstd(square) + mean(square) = 3.0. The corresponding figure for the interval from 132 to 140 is 2.7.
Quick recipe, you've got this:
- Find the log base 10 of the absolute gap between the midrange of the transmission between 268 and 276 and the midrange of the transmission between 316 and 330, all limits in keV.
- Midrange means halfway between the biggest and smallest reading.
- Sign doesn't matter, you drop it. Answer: -1.2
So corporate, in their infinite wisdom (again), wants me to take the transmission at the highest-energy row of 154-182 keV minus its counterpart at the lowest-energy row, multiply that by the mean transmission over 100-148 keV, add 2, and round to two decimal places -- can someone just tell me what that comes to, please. 1.23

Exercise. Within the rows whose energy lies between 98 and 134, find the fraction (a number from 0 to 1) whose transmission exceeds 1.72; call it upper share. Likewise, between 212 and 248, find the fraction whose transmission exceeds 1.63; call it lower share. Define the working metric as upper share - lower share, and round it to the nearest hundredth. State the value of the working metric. -0.89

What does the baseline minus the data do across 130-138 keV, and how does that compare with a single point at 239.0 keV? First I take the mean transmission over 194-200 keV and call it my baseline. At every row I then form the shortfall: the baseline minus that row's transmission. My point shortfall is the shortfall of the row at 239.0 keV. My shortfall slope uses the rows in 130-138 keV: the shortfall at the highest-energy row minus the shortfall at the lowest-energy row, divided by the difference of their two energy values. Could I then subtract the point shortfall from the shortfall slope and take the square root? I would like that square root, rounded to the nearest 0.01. 0.27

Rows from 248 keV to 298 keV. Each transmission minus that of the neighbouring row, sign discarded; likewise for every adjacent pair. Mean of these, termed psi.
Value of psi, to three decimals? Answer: 0.079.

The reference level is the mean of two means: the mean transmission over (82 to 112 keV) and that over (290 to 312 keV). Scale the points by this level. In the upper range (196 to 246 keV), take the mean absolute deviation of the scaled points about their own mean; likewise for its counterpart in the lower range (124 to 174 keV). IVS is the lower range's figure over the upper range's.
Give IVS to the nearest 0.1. 3.8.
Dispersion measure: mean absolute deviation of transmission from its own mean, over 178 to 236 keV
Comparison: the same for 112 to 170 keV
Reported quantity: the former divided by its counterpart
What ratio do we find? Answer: 1.0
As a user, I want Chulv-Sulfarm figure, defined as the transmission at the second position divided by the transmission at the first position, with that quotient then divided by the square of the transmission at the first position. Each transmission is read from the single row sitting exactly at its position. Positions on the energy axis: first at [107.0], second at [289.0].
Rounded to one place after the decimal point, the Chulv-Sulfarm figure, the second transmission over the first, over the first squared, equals 1.0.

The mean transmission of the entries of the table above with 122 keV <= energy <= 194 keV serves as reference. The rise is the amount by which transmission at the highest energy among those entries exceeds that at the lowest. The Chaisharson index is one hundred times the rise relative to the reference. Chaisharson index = 17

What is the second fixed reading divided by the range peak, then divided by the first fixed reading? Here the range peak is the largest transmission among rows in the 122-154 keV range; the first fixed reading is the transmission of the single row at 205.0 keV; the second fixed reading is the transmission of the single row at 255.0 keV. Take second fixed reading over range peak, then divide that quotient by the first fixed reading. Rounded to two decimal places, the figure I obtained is 0.57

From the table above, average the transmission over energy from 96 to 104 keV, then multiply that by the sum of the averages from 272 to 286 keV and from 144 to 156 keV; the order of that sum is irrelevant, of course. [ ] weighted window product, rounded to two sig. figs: 2.5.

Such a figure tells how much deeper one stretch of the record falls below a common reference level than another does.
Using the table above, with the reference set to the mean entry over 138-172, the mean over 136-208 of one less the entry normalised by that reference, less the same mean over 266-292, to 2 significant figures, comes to 0.17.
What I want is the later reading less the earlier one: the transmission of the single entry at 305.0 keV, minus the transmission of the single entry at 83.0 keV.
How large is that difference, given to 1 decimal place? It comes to 0.0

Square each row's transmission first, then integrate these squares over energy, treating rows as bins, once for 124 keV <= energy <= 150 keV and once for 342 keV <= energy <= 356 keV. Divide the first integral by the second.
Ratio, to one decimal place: 1.6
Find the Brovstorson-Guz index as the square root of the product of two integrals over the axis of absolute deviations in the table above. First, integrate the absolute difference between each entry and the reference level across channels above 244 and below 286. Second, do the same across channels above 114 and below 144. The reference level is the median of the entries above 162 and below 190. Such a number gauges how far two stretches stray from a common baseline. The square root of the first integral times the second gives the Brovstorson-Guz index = 16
